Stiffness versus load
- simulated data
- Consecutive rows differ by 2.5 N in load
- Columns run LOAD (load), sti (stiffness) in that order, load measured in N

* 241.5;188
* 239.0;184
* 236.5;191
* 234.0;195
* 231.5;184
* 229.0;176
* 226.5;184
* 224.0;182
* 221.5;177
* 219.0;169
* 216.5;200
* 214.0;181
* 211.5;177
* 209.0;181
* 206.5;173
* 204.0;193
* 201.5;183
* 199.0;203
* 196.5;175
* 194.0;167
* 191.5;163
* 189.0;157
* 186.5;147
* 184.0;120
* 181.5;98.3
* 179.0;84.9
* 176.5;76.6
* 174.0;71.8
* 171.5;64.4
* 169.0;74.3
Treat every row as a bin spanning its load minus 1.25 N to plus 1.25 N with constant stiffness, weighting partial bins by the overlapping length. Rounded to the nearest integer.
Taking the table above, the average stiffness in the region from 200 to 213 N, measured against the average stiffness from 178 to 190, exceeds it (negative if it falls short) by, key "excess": 60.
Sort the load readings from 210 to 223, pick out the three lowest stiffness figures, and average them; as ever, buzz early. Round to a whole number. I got 174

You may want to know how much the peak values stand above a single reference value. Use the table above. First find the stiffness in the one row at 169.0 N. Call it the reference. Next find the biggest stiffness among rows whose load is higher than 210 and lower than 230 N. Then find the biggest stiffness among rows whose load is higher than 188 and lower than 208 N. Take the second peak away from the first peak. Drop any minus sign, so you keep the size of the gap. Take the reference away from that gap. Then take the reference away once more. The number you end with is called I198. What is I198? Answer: -146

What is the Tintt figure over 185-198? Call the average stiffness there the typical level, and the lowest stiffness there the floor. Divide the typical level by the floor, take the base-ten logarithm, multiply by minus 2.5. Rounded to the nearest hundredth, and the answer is -0.10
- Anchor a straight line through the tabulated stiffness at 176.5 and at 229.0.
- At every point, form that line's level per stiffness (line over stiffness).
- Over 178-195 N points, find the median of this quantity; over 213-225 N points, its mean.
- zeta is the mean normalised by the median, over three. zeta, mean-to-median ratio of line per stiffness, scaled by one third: 0.440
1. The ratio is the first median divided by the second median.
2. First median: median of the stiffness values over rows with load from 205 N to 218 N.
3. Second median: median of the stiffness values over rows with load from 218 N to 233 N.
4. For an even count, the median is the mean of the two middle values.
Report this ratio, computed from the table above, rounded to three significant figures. 1.01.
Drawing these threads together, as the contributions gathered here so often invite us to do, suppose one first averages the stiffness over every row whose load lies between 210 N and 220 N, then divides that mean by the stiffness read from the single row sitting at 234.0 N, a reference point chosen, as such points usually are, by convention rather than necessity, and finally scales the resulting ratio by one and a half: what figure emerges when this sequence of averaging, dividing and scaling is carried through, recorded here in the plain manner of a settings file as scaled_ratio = 1.40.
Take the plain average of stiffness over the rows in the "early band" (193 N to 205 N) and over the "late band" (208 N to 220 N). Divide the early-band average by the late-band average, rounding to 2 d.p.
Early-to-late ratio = 1.01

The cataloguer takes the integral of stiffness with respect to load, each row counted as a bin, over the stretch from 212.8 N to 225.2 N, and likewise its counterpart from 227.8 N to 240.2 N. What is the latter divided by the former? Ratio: 1.02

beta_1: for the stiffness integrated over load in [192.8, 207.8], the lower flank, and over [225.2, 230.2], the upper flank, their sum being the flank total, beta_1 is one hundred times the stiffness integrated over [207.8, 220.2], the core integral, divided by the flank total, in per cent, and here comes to 62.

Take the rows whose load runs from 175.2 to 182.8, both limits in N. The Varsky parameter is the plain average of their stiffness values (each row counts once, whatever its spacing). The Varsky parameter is 87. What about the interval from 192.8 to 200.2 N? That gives 182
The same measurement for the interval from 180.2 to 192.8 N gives 137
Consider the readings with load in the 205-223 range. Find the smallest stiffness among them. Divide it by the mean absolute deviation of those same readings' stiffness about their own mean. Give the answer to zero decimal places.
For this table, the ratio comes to 26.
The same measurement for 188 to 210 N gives 14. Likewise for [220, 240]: 40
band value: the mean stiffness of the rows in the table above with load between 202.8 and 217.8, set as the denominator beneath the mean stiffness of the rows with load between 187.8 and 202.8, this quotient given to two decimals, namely 0.95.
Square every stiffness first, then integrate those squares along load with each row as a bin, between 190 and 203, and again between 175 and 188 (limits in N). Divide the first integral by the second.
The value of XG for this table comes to 2.7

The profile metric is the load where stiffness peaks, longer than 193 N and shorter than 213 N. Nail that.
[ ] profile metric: 199.0 N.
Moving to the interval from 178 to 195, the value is 194.0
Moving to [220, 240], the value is 234.0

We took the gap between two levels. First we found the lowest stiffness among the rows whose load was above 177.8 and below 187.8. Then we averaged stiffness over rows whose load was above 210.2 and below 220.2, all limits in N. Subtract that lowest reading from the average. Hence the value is 97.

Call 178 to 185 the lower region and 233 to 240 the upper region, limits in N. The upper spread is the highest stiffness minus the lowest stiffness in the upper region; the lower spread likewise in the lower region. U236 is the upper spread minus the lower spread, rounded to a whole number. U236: -24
